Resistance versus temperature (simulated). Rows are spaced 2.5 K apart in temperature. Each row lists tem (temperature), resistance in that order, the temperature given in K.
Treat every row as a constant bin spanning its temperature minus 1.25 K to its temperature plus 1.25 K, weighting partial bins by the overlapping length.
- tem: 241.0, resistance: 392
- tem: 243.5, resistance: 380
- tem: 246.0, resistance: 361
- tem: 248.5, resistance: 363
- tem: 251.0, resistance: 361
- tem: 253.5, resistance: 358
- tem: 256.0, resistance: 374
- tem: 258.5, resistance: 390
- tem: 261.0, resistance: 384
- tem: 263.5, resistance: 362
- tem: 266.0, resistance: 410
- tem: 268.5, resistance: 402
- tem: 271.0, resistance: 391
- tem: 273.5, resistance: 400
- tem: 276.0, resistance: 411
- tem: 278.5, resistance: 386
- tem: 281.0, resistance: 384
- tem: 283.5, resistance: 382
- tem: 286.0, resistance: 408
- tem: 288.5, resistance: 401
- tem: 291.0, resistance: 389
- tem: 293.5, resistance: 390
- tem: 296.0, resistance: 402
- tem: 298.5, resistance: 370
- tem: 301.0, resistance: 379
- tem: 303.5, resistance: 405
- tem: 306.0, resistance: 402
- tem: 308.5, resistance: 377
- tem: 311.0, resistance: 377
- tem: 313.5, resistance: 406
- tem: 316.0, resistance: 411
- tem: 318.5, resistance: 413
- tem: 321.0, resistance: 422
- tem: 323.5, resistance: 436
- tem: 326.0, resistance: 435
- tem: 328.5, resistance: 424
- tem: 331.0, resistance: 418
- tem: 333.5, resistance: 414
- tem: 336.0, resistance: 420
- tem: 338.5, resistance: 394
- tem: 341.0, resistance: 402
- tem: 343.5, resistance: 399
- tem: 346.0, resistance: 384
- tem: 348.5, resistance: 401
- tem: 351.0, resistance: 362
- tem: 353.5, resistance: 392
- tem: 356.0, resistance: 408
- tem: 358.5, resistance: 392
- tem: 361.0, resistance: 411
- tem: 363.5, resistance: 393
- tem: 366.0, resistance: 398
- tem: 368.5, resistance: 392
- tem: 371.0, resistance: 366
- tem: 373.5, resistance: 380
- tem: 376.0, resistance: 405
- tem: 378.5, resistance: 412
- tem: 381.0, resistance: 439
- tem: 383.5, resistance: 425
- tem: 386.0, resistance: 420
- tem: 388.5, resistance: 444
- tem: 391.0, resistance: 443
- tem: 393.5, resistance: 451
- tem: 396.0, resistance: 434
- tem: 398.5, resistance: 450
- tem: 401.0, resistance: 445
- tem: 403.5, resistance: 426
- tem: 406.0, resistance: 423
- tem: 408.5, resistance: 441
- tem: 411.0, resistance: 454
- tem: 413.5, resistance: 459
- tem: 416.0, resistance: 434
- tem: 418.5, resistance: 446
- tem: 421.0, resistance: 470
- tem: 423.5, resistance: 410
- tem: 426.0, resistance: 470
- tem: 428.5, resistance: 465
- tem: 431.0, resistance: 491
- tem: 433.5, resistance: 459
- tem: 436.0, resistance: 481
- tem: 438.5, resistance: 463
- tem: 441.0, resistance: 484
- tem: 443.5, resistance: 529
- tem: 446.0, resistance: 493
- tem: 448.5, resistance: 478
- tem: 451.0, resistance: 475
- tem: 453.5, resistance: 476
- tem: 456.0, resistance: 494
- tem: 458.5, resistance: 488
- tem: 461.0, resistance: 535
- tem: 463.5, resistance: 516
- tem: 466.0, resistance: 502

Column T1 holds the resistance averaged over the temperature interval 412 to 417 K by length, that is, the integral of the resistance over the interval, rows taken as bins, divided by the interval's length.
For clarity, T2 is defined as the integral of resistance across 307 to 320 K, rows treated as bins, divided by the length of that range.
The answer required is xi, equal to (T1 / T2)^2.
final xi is 1.27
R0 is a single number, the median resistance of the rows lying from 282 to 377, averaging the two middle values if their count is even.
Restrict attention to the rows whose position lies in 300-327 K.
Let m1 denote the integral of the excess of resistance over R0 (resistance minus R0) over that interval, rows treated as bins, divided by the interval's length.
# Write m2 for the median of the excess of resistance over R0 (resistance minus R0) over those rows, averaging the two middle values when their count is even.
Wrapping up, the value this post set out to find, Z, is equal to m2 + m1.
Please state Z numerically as 10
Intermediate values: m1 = 5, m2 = 5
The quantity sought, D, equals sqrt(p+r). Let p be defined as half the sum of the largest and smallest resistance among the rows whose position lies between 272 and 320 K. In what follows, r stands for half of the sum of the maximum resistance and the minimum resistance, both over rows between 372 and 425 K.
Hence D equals 28.6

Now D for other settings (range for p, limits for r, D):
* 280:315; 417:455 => 29.3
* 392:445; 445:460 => 30.9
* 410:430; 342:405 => 29.1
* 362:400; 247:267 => 28.2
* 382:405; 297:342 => 29.0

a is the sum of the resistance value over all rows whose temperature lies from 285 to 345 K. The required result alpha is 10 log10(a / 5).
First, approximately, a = 9694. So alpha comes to 32.9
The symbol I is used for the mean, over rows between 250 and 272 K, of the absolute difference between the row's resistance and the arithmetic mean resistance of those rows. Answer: 16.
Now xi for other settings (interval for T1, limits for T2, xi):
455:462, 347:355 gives 1.71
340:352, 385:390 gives 0.81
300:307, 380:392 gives 0.83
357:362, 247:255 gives 1.24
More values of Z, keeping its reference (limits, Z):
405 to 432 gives 103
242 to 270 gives -51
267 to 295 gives -16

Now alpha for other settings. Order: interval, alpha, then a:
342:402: 32.9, 9846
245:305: 32.7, 9263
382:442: 33.3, 10788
